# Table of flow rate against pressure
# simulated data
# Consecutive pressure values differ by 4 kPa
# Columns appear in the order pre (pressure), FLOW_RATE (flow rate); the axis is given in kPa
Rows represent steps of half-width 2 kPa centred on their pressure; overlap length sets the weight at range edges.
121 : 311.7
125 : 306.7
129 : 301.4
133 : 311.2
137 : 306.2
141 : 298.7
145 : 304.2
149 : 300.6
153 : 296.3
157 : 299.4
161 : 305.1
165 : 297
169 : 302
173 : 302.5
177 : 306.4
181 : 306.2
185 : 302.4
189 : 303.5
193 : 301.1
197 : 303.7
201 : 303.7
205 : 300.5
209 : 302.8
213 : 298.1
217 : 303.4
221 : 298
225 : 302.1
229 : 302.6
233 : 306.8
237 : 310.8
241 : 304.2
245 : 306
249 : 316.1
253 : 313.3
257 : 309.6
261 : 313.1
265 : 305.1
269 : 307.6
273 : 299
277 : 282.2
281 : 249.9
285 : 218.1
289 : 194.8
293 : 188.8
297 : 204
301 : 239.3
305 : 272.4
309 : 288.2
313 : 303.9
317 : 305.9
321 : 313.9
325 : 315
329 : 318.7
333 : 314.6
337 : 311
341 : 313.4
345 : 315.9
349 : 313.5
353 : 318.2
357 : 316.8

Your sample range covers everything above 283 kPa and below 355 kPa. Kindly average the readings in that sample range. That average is 281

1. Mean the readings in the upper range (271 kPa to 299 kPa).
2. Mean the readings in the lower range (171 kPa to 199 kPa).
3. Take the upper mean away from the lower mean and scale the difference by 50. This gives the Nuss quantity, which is 3493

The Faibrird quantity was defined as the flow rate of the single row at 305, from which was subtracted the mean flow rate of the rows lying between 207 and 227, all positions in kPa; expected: -28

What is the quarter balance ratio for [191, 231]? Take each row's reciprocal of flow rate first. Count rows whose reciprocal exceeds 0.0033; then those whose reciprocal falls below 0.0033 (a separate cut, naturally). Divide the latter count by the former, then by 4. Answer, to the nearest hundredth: 0.11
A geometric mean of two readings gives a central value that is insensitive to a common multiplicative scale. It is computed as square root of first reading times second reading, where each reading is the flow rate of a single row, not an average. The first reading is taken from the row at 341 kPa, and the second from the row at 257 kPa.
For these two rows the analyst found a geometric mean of 311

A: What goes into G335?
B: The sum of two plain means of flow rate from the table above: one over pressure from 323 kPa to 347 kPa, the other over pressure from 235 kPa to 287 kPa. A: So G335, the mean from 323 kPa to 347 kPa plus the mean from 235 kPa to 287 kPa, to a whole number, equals 610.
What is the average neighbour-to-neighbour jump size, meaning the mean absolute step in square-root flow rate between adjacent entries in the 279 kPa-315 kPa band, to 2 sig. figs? 0.72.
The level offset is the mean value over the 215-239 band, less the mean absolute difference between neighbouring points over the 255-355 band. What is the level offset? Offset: 292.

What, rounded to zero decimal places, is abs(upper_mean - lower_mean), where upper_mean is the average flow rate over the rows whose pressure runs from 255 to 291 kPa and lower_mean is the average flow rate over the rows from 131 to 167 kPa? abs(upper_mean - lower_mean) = 27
